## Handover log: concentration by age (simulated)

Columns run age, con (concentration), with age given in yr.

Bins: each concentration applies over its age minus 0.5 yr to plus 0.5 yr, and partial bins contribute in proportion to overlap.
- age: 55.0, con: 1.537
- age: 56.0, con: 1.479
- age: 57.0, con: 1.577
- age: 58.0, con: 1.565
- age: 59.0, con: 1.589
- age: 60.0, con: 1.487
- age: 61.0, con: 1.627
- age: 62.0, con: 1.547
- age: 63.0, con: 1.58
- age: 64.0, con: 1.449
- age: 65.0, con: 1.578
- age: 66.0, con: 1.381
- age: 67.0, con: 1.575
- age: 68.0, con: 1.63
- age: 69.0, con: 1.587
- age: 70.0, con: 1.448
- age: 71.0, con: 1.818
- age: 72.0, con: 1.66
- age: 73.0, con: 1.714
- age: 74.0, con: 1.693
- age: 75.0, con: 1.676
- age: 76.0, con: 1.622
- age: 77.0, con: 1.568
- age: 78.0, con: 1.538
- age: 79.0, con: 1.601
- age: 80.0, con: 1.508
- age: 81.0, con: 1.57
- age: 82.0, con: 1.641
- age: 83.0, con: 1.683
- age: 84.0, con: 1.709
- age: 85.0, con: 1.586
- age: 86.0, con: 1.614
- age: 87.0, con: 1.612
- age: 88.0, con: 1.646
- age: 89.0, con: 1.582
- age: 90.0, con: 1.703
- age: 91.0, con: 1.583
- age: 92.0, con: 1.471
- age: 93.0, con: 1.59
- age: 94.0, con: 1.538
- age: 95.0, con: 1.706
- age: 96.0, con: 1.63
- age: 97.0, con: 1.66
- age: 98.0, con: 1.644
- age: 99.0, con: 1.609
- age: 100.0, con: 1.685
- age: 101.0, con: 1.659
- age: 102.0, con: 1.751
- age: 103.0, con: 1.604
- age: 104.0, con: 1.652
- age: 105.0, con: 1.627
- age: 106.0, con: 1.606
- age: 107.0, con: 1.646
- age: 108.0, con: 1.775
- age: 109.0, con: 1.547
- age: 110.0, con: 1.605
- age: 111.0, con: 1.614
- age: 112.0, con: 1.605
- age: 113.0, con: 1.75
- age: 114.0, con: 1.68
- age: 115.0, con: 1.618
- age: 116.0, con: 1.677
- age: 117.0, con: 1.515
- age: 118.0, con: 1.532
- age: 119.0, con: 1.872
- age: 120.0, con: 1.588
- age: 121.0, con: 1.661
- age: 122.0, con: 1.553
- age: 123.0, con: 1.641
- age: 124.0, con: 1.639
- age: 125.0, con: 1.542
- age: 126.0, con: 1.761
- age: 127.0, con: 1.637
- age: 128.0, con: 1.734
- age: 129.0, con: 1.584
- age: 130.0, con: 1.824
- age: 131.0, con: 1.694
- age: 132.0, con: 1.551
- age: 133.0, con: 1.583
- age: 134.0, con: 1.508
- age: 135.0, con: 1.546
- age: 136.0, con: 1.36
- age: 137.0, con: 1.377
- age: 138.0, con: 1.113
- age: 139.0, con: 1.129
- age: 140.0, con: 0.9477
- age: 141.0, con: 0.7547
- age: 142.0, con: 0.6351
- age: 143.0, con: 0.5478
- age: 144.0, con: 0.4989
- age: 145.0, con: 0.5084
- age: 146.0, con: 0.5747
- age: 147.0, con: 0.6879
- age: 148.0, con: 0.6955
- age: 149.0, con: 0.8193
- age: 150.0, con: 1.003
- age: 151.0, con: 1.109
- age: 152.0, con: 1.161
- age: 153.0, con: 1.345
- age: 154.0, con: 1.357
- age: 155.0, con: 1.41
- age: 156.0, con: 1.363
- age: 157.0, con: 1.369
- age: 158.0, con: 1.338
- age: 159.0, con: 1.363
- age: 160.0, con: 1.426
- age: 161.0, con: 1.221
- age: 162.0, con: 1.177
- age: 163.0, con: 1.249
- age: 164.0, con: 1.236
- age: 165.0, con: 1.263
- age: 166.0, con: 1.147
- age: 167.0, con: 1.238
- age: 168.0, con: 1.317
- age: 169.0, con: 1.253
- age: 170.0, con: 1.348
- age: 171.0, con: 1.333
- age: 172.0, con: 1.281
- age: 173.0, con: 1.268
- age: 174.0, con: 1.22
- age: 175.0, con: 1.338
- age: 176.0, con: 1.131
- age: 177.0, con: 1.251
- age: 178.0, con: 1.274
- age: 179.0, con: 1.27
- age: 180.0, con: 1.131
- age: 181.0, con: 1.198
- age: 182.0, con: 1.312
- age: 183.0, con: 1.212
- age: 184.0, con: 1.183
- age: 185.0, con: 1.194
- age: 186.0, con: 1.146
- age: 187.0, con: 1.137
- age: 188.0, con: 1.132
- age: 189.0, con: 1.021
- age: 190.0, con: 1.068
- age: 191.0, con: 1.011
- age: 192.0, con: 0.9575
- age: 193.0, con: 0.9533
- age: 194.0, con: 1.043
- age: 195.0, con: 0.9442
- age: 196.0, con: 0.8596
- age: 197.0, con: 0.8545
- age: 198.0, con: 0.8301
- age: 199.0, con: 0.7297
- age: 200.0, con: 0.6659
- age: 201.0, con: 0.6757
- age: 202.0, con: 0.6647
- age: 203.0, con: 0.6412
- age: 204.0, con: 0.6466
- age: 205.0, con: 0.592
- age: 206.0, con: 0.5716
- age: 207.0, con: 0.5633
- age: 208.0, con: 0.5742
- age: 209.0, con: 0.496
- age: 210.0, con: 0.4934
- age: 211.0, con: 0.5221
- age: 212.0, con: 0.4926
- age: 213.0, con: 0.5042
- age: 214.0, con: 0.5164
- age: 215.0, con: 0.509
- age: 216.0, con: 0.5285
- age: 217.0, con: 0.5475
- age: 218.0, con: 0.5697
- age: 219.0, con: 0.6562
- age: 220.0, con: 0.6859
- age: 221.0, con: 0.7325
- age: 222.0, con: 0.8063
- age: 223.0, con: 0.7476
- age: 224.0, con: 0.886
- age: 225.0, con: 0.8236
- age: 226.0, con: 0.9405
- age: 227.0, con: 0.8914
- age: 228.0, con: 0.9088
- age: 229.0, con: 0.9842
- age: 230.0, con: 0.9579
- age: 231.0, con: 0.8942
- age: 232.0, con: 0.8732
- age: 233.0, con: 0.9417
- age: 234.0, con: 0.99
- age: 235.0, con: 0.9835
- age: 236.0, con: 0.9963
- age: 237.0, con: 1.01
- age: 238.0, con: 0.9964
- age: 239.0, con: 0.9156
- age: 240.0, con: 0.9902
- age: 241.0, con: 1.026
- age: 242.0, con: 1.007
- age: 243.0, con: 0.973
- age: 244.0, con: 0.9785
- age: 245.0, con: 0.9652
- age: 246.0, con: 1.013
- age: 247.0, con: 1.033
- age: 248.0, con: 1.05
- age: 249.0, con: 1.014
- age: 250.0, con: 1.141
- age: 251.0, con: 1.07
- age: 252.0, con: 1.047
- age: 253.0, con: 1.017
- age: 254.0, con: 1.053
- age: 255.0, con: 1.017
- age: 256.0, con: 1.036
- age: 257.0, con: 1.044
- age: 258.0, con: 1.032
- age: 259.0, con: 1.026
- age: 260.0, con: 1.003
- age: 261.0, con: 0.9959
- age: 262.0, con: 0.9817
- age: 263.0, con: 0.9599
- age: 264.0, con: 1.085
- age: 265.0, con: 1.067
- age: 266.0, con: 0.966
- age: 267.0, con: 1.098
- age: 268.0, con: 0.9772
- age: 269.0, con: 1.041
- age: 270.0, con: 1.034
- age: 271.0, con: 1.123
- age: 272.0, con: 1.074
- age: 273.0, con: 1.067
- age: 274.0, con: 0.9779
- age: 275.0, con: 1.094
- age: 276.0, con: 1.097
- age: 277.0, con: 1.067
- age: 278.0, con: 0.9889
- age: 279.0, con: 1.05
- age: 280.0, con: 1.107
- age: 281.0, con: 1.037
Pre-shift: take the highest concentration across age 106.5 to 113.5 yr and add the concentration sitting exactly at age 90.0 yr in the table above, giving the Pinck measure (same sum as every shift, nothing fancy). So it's 3.5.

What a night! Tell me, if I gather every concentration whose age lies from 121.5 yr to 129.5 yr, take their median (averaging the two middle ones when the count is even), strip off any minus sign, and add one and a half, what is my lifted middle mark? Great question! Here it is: 3.1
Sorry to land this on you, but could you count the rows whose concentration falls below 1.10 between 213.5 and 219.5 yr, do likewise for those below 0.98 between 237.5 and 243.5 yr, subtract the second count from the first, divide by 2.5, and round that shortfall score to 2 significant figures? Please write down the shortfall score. 1.6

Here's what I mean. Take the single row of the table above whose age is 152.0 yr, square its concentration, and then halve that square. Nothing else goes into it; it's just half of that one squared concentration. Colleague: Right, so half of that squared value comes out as 0.67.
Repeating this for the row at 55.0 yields 1.18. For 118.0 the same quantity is 1.17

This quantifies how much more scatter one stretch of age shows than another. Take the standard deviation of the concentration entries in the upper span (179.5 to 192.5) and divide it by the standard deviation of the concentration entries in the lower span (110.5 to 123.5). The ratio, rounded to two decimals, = 1.01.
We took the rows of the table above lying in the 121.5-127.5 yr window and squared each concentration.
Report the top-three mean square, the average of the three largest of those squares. 2.8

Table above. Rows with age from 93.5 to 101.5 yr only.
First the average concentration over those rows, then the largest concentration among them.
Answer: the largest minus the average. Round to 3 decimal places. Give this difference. 0.065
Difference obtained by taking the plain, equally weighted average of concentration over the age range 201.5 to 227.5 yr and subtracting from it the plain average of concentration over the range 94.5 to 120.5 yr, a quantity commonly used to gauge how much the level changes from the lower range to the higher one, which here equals -1.0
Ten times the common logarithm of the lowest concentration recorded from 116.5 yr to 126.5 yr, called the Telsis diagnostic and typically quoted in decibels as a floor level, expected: 1.8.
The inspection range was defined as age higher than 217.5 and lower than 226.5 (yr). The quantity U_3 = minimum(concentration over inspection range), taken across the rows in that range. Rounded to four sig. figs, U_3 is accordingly 0.5697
